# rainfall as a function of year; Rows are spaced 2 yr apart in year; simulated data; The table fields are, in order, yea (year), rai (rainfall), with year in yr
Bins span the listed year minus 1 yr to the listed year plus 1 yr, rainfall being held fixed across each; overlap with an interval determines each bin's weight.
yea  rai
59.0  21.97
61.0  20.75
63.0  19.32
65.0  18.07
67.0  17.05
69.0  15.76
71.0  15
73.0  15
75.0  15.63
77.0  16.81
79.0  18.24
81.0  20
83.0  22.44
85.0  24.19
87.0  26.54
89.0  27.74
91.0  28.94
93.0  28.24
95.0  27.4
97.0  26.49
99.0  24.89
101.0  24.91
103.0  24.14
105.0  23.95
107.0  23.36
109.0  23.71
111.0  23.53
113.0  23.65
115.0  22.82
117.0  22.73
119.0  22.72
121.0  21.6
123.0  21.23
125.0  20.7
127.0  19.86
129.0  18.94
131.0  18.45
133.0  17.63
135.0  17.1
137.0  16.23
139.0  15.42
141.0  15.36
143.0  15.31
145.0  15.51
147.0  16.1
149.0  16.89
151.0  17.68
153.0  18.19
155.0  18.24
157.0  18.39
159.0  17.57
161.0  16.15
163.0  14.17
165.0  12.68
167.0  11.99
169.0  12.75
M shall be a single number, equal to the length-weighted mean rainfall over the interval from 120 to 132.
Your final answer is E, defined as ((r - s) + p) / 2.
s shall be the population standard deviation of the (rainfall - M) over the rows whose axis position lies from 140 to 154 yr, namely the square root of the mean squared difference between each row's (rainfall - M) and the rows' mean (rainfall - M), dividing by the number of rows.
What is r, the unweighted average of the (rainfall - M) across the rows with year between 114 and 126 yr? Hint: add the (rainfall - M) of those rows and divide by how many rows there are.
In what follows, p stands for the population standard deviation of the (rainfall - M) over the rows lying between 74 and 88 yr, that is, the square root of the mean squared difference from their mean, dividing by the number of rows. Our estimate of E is 2.2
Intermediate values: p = 3.71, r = 1.8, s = 1.1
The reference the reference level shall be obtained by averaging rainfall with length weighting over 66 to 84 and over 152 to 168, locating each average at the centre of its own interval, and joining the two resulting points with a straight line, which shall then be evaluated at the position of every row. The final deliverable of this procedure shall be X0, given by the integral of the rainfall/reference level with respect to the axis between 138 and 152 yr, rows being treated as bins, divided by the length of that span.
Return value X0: 0.99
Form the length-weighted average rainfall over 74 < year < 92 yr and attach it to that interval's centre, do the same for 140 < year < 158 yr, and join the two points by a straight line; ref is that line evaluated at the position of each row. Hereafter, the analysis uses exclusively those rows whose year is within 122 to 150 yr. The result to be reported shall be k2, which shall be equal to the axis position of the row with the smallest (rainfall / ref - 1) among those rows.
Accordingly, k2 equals 139.0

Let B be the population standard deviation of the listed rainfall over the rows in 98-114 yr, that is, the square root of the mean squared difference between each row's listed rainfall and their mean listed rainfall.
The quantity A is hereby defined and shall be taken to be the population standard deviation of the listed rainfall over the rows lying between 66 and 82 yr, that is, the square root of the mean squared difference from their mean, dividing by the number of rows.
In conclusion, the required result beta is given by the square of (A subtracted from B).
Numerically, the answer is 1.1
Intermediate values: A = 1.6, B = 0.56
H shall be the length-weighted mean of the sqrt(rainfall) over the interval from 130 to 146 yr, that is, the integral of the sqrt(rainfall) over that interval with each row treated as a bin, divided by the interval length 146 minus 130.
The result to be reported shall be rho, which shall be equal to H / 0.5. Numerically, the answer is 8.1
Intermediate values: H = 4.0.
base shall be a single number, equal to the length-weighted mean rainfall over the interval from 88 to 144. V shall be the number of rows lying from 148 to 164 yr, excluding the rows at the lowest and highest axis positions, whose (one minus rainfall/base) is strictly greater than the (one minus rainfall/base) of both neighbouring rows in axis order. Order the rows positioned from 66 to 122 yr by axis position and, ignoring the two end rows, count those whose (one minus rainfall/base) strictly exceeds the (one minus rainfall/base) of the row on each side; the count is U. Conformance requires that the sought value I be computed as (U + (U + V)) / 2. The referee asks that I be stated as 3.0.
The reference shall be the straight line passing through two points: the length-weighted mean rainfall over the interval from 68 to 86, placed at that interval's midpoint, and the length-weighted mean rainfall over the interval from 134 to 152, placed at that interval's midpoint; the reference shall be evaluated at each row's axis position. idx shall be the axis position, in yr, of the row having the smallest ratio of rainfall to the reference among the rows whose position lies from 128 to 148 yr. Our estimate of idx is 141.0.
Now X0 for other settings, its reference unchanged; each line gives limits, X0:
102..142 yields 1.25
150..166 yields 1.04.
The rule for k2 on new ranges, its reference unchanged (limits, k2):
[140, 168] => 167.0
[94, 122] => 121.0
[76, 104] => 77.0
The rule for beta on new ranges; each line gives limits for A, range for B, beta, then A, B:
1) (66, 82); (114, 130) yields 0.1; 1.6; 1.34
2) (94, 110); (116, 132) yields 0.0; 1.3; 1.50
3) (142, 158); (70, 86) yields 4.4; 1.2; 3.27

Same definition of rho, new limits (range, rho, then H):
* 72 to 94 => 9.4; 4.7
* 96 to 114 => 9.9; 4.9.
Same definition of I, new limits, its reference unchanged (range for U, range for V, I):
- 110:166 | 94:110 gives 2.0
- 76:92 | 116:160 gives 0.5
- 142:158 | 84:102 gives 0.5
